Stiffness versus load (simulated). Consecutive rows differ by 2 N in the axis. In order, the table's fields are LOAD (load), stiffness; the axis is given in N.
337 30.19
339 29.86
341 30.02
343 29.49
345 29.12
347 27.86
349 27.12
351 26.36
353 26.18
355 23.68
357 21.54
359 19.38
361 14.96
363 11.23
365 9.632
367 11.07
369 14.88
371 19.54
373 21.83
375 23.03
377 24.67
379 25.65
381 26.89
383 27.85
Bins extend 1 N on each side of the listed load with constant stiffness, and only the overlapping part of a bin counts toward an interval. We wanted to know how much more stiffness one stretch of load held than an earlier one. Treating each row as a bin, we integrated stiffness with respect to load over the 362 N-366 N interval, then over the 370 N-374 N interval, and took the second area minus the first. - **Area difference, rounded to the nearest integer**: 41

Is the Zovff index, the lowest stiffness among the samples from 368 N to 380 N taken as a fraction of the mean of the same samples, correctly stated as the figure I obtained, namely 0.69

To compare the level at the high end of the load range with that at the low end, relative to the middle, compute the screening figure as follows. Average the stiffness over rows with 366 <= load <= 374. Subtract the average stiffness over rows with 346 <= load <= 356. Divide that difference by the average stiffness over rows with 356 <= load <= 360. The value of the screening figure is -0.46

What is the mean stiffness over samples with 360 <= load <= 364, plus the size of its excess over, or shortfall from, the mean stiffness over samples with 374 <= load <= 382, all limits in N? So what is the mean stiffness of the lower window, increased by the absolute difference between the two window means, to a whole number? 25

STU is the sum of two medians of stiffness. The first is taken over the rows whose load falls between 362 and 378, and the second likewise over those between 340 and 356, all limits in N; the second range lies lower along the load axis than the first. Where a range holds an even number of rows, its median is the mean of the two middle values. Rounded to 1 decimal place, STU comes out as 44.7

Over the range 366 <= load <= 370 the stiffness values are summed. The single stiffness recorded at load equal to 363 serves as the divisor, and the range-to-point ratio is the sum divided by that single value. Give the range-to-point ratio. 2.3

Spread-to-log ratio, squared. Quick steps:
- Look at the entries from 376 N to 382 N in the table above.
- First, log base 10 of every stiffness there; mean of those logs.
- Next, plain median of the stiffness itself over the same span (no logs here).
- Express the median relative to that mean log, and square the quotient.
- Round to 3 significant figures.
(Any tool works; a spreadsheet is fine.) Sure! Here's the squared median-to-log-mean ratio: 331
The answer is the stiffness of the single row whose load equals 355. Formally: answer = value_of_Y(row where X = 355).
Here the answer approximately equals 23.68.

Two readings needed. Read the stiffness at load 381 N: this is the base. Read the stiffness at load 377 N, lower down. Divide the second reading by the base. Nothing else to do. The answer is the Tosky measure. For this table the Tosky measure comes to 0.92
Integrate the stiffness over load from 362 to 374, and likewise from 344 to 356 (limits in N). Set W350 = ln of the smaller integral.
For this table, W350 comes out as 5.17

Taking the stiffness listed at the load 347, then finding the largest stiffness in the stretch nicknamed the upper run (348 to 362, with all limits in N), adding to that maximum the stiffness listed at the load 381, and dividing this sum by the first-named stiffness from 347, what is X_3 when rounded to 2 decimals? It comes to 1.94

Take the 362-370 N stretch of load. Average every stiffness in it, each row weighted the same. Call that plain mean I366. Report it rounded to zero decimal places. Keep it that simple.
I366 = 12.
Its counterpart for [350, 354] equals 26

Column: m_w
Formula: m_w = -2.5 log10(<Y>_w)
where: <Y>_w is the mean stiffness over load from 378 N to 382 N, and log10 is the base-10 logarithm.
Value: -3.5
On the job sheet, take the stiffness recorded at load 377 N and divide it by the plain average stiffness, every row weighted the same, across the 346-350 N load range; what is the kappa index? 0.90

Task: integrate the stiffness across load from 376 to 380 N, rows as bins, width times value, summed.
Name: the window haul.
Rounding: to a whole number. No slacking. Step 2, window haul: 101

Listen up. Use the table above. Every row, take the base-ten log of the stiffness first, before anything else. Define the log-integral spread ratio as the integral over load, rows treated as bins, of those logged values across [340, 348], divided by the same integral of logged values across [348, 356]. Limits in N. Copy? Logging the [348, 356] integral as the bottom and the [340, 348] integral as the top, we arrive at 1.04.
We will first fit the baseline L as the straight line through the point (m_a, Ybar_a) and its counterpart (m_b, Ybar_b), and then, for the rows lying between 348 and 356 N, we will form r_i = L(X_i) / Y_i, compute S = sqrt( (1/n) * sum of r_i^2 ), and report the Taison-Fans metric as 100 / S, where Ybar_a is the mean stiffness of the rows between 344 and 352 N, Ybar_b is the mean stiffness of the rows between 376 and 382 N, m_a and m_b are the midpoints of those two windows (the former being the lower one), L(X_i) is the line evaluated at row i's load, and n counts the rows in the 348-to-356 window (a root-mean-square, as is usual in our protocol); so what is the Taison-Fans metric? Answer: 94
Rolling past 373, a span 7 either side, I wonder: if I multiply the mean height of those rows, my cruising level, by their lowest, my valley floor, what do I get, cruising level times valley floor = 222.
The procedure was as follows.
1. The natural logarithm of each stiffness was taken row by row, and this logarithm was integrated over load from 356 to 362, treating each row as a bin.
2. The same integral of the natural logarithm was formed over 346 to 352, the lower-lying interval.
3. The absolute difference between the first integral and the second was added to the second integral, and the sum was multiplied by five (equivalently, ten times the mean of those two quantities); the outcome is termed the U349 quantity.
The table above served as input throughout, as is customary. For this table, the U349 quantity 111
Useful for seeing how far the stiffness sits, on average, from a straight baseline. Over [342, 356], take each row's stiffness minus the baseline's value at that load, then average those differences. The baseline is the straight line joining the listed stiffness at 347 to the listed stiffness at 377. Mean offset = -1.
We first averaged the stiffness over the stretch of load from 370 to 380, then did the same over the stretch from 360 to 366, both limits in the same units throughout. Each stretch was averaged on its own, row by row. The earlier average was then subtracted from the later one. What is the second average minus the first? -11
